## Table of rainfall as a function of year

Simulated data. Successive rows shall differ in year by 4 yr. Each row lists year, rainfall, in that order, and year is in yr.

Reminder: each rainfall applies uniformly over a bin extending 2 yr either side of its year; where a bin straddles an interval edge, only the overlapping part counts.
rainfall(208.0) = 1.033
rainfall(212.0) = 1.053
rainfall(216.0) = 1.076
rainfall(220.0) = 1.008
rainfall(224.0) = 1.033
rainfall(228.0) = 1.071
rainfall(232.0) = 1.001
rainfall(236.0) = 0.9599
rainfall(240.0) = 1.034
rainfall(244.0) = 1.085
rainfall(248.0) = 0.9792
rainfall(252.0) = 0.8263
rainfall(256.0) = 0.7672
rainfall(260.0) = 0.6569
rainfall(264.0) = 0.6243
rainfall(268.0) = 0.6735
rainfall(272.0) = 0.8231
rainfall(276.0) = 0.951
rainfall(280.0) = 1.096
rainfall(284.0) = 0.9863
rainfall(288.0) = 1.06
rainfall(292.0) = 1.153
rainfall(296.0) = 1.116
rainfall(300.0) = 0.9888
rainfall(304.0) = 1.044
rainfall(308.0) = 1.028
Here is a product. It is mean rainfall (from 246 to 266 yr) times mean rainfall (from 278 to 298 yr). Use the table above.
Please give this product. 0.83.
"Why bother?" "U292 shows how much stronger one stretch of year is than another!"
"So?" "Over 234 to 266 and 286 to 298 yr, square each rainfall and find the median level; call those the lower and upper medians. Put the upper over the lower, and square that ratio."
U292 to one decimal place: 2.4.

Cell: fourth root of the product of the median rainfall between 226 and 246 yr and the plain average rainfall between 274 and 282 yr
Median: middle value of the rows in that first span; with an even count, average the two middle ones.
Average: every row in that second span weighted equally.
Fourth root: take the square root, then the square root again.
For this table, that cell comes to 1.01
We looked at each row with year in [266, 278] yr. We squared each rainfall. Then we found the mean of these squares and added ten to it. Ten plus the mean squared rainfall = 10.7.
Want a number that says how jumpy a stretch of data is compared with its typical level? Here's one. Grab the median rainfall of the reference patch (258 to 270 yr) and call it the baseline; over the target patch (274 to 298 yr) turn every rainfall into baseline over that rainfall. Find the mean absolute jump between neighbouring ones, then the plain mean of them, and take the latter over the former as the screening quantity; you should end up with 11.4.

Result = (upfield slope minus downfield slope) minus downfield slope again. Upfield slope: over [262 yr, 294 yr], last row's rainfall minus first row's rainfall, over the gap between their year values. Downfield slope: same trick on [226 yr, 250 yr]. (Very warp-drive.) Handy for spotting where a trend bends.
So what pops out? 0.03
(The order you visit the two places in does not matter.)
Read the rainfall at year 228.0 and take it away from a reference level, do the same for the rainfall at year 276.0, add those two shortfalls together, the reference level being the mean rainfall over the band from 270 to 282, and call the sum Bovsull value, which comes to -0.11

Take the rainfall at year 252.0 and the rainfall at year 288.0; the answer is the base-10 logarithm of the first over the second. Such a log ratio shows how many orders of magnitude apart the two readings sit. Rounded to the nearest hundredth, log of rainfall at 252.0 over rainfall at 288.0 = -0.11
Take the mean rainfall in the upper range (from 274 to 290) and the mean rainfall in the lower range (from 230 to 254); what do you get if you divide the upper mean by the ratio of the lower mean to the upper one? 1.1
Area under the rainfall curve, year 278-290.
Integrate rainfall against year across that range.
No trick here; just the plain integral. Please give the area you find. 12.6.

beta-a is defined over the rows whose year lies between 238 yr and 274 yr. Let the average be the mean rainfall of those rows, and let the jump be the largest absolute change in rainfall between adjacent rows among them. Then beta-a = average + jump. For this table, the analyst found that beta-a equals 0.98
